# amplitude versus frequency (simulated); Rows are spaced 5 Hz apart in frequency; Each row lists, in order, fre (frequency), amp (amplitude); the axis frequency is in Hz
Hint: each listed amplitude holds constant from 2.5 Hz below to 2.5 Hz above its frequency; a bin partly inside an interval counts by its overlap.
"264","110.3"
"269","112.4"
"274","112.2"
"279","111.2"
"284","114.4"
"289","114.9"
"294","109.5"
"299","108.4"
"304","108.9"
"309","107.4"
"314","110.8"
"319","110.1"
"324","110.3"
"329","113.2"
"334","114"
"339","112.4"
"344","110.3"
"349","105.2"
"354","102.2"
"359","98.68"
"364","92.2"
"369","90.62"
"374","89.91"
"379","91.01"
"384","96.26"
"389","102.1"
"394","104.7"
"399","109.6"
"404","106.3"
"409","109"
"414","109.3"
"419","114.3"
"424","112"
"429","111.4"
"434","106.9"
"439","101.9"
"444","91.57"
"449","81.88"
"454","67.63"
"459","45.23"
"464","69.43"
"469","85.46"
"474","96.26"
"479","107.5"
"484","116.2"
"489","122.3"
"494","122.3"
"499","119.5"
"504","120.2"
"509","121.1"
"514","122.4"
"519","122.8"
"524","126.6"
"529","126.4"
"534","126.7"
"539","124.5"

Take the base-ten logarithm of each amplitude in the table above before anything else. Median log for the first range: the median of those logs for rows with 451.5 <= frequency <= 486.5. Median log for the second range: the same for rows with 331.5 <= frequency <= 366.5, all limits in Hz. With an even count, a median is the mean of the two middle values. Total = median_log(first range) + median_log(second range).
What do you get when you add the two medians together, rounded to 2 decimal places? 3.95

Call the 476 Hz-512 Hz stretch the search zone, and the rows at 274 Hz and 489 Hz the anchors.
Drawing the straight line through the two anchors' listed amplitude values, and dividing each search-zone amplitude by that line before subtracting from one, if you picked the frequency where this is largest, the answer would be 479 Hz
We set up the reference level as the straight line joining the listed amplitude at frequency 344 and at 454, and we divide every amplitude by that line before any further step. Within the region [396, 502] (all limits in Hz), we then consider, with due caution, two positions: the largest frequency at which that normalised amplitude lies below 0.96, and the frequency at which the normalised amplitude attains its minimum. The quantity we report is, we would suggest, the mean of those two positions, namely 459.0 Hz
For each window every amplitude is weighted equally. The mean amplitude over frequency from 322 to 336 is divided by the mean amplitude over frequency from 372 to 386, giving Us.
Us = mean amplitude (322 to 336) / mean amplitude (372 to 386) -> 1.22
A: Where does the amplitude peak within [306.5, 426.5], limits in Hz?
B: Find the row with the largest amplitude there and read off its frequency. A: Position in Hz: 419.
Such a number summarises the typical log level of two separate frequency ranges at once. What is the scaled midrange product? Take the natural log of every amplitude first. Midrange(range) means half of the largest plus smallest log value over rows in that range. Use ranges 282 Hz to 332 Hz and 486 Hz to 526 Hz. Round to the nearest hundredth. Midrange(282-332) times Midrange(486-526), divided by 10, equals 2.27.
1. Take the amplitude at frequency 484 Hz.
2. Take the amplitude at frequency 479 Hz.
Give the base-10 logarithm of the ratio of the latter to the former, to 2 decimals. -0.03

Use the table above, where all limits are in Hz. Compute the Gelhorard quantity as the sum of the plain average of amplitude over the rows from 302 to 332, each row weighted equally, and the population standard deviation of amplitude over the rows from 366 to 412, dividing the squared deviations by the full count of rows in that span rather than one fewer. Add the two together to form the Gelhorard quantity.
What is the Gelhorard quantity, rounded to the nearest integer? 118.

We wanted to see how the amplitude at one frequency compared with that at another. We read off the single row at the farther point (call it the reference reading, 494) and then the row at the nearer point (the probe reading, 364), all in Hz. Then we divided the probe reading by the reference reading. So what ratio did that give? 0.75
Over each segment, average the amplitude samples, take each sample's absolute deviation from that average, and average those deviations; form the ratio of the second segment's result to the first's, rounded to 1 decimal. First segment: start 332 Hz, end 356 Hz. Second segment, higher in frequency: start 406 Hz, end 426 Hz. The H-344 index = 0.5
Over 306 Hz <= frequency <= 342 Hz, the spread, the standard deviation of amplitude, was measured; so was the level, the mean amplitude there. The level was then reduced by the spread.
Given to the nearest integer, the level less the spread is 109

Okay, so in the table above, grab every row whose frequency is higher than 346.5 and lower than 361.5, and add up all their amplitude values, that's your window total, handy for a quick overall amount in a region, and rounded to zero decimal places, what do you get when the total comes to 306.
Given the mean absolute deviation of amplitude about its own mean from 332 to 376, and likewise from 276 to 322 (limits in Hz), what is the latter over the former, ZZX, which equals 0.25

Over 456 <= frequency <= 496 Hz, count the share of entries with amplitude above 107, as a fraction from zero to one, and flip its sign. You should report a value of -0.5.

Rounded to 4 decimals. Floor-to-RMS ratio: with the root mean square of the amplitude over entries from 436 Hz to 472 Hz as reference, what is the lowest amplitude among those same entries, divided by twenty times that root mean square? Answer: 0.0285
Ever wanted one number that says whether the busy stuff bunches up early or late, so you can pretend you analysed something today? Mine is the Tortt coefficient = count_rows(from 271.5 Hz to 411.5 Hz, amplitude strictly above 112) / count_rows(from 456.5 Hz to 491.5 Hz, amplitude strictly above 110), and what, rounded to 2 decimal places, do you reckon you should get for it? 3.00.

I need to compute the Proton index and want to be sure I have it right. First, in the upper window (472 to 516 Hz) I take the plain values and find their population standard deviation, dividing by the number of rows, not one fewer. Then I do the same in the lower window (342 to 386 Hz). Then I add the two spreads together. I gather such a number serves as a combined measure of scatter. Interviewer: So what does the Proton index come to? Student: 15.3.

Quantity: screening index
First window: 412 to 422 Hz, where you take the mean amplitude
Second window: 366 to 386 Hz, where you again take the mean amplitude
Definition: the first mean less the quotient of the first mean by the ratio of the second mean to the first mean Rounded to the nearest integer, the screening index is -24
